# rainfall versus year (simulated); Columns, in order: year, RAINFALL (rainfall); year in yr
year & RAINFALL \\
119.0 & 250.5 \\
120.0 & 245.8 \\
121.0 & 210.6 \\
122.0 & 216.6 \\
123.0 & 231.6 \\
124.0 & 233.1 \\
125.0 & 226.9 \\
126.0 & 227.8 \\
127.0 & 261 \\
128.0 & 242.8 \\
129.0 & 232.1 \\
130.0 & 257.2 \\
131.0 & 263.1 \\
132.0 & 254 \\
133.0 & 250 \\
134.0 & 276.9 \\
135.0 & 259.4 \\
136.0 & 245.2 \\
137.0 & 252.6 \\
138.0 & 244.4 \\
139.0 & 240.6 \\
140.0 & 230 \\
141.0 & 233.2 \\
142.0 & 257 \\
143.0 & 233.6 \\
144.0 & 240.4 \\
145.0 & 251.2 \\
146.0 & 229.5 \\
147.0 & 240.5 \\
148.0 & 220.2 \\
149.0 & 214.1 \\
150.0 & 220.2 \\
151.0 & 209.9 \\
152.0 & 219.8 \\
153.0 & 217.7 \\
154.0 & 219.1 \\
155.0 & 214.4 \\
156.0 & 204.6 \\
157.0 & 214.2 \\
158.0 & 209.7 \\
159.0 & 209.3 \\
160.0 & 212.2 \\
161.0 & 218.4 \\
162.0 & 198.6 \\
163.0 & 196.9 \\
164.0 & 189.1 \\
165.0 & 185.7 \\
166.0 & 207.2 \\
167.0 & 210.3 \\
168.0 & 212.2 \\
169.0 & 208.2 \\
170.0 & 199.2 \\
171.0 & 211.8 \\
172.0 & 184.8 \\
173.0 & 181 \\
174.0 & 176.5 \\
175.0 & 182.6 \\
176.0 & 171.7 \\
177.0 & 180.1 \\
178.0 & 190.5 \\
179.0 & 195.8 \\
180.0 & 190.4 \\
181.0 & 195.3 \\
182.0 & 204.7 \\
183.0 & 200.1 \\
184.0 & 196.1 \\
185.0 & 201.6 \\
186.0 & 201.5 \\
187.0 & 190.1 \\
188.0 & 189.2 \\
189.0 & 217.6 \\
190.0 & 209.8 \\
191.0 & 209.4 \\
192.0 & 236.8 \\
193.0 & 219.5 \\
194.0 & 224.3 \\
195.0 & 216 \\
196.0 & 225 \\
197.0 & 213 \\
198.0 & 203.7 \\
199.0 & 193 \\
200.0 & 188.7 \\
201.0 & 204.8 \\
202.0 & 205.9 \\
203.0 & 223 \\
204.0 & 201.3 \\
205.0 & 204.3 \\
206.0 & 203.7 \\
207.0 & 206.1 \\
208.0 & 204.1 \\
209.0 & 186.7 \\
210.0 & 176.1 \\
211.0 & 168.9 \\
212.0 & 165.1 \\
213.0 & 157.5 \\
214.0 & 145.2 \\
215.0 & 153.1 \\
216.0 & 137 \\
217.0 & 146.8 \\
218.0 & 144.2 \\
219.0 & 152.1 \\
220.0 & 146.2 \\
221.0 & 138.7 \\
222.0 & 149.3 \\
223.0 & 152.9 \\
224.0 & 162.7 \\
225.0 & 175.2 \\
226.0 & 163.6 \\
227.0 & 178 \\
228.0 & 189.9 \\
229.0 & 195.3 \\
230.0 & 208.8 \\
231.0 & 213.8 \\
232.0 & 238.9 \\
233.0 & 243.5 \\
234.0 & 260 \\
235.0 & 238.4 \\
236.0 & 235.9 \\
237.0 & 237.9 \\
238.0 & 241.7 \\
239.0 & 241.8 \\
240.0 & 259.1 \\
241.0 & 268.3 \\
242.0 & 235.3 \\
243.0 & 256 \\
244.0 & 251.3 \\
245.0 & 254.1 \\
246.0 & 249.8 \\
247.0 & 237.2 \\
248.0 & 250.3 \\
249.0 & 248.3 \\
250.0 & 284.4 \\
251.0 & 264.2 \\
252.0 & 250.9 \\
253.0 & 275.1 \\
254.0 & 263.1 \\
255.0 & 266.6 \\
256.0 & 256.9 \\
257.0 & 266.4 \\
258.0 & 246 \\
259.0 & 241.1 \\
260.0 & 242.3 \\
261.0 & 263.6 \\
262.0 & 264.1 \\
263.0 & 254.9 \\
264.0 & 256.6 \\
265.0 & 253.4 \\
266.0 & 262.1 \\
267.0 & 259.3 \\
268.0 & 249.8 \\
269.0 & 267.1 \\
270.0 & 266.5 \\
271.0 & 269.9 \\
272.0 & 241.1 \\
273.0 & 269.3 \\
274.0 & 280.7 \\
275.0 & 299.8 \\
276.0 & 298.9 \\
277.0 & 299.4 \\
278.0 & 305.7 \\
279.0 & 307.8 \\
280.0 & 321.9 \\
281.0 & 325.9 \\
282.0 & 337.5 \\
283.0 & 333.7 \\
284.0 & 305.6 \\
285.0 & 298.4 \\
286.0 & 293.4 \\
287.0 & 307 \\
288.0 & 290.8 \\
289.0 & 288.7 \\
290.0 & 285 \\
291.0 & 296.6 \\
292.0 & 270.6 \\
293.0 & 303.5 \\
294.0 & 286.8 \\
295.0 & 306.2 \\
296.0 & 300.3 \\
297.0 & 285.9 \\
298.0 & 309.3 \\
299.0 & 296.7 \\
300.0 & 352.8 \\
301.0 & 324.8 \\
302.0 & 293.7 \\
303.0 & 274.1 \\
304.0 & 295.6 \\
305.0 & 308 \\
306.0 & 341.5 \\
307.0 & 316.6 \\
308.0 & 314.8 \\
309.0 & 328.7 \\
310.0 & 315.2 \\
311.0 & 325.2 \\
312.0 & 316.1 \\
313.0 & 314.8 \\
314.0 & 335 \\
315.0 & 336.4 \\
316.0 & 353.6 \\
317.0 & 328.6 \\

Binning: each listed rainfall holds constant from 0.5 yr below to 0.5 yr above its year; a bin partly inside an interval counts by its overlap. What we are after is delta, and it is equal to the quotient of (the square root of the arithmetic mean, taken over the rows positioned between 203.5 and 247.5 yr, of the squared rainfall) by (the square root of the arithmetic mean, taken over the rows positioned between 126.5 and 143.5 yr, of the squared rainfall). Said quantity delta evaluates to 0.82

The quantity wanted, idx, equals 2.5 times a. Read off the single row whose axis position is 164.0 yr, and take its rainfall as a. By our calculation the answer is 473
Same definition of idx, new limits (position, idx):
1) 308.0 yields 787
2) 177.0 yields 450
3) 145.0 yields 628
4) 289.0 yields 722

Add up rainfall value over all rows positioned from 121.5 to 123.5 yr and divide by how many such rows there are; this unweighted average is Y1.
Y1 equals 224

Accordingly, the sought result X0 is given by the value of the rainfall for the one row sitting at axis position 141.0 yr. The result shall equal 233.2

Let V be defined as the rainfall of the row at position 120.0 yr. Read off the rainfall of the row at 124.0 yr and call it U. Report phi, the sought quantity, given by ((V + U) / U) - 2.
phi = 0.05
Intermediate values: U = 233.1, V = 245.8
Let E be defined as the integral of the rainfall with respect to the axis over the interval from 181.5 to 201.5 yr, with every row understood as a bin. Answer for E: 4145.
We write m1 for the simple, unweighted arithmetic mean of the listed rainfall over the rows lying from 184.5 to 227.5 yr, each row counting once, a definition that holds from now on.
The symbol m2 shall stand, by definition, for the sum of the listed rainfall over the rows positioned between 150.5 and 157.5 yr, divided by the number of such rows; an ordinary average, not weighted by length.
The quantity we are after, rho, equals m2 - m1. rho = 28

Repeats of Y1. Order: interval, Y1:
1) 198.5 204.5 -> 203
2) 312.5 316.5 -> 335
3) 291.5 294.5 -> 287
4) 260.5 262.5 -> 264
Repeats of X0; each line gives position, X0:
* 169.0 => 208.2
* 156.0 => 204.6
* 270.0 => 266.5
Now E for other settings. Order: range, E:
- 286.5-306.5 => 6018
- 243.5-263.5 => 5131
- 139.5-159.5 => 4489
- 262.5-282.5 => 5628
